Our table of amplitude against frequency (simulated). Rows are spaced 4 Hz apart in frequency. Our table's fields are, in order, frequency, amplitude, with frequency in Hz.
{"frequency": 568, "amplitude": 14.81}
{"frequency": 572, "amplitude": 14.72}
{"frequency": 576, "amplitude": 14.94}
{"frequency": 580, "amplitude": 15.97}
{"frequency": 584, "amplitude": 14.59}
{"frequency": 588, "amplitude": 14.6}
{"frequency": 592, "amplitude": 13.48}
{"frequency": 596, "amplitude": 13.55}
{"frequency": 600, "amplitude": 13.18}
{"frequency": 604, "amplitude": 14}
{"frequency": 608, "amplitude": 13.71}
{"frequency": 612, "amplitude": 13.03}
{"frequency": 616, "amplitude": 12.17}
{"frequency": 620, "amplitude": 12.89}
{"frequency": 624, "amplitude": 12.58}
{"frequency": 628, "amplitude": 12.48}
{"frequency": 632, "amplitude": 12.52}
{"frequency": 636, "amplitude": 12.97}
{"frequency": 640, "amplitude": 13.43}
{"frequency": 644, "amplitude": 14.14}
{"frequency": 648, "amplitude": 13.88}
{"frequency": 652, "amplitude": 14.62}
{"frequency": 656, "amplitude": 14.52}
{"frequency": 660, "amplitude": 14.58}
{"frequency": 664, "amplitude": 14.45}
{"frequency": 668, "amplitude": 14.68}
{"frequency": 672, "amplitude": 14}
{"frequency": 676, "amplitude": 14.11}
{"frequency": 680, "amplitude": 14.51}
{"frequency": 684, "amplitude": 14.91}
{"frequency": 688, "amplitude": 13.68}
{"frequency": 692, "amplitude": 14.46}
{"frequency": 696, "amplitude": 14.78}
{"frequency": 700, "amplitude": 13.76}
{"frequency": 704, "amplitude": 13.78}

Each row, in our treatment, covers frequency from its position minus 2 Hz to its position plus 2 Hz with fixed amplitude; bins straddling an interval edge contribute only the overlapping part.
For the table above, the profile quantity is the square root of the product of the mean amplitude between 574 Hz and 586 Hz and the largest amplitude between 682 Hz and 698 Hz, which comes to 15.0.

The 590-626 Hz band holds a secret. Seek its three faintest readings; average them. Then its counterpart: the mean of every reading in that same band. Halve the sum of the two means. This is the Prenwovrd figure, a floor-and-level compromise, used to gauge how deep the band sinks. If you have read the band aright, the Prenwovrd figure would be 12.9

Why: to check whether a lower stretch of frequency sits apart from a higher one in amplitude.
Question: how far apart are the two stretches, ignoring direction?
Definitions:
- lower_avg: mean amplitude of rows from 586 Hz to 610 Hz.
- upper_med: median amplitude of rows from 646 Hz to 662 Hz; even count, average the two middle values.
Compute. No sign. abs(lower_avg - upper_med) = 0.8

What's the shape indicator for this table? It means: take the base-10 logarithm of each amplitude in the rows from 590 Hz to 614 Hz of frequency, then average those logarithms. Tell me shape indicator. 1.13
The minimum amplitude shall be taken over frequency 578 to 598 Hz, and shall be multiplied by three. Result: 40.4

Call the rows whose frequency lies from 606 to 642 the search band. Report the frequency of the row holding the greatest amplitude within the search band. 608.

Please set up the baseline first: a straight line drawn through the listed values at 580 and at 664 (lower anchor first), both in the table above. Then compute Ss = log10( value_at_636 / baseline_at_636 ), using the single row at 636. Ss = -0.06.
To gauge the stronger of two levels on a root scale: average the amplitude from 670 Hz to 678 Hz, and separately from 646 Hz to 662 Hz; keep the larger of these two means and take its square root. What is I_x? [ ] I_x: 3.79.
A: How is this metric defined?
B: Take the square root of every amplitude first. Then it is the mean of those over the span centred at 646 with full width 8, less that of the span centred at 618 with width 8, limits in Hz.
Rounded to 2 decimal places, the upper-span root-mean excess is 0.20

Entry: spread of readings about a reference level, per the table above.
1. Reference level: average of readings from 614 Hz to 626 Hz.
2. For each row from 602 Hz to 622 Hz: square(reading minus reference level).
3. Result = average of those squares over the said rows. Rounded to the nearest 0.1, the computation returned 0.8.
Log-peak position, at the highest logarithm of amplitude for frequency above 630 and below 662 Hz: 652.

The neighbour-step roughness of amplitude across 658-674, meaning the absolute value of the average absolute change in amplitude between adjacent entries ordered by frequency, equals 0.3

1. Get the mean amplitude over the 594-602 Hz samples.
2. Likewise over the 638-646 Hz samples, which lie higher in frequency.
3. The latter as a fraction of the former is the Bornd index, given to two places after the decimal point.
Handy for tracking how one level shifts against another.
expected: 1.03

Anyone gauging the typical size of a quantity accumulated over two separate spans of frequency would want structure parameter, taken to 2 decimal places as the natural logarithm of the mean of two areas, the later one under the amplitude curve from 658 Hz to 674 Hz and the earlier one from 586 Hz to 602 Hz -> 5.42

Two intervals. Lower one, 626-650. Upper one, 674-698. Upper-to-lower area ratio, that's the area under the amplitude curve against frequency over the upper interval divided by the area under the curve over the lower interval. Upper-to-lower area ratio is 1.09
